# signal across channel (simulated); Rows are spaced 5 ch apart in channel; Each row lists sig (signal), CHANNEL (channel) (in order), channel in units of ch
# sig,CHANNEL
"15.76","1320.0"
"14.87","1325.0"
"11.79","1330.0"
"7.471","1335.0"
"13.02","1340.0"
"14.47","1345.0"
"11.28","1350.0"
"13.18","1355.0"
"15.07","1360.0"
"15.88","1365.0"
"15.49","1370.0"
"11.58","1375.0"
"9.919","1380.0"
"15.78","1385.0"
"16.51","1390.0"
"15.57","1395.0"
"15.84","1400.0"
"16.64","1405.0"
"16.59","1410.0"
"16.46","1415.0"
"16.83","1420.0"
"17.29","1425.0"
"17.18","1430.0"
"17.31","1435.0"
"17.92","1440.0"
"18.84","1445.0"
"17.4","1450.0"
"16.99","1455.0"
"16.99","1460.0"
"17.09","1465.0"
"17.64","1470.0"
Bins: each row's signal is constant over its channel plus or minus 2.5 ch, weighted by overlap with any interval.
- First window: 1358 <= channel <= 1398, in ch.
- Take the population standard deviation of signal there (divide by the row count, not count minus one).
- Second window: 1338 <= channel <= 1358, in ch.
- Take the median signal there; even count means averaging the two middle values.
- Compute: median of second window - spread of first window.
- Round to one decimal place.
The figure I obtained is 10.9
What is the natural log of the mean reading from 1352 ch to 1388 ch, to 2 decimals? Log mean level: 2.63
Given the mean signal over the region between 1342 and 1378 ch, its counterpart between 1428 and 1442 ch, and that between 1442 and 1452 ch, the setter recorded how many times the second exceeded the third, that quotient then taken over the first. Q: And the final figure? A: 0.070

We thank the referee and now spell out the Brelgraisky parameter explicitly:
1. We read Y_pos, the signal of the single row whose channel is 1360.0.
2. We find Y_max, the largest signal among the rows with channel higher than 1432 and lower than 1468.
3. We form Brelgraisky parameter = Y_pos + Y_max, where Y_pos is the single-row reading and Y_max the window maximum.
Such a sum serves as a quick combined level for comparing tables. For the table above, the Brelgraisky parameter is 33.9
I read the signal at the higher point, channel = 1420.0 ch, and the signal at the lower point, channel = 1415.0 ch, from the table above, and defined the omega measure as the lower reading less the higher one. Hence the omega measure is 0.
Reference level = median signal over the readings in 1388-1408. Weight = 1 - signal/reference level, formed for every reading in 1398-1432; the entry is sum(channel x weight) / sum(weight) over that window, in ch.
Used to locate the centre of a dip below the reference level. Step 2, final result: 1422.7 ch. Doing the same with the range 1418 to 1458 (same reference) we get 1439.3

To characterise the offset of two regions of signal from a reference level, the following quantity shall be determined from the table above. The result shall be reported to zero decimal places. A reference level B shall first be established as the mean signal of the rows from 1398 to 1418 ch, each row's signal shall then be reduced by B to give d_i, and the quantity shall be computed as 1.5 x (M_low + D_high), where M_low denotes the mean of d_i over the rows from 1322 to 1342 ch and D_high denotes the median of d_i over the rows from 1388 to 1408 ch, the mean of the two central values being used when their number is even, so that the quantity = -7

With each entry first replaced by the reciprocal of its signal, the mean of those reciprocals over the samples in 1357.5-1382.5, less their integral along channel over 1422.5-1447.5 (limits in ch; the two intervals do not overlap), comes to -1.34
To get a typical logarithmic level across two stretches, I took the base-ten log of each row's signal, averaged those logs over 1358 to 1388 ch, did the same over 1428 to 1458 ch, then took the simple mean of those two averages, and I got 1.19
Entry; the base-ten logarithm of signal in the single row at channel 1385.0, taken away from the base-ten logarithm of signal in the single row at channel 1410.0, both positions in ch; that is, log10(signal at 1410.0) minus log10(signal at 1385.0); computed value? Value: 0.022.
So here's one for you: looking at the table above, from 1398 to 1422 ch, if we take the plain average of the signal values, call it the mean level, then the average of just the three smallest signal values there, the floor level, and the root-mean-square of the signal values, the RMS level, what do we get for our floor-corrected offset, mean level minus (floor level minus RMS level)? 16.7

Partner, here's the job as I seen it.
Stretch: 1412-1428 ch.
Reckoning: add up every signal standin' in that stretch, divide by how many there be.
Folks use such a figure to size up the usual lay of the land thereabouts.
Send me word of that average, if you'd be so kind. 16.9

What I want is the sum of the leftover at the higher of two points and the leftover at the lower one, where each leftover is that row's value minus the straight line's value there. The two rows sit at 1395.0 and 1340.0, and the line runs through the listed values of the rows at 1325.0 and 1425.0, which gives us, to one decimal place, -3.2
